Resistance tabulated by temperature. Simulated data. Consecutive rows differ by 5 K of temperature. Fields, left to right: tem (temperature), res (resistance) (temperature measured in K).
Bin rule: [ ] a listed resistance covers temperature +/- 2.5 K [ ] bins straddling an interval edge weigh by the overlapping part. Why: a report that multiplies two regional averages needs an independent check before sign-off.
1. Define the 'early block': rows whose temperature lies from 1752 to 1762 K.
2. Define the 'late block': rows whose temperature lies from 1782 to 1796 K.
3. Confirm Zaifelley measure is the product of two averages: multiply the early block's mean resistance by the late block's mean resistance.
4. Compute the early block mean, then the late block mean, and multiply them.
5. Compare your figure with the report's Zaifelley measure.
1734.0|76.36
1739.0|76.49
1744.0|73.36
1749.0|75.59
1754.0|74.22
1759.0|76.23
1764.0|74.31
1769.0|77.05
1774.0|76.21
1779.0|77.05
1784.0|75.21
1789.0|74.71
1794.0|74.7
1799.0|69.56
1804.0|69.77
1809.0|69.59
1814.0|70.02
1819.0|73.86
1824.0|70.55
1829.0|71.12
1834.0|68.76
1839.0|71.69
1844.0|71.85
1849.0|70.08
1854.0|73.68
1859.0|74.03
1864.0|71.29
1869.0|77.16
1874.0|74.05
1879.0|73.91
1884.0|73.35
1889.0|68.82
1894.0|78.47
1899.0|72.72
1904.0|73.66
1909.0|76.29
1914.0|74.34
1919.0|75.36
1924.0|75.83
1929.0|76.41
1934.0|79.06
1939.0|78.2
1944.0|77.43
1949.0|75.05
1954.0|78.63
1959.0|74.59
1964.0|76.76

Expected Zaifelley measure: 5632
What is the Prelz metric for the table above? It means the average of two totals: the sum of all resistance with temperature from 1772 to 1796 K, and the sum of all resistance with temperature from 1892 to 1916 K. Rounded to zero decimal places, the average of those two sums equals 377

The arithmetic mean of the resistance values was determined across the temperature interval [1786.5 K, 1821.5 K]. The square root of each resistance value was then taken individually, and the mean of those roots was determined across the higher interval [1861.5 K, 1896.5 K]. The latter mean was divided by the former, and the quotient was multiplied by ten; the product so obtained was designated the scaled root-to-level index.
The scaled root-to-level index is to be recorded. 1.20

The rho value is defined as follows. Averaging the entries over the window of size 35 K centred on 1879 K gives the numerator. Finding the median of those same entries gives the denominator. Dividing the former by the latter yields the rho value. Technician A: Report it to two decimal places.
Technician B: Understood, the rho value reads 1.00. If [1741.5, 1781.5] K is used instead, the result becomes 0.99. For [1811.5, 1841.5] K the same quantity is 1.00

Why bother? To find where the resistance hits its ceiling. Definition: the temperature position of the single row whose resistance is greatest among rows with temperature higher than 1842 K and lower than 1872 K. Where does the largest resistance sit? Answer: 1869.0 K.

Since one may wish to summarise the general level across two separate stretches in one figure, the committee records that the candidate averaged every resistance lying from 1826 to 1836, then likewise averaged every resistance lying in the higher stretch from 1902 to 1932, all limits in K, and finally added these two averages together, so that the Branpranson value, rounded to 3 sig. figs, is 145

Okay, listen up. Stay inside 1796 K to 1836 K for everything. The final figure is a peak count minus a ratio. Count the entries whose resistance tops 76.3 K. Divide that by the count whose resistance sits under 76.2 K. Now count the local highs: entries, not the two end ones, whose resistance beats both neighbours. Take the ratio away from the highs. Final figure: 3.0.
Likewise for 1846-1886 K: 1.9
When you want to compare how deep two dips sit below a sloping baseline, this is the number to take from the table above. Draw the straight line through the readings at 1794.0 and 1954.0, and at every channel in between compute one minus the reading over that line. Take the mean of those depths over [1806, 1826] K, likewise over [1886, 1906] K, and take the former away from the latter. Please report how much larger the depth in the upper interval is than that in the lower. -0.007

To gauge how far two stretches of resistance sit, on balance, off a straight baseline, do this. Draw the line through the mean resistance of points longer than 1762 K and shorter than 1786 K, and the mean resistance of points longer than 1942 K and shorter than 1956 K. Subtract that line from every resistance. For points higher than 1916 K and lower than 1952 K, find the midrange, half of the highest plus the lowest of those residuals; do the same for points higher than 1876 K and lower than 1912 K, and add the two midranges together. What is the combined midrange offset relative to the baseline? -3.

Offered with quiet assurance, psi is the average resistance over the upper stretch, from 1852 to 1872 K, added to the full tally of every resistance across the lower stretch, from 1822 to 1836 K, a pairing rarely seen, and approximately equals 284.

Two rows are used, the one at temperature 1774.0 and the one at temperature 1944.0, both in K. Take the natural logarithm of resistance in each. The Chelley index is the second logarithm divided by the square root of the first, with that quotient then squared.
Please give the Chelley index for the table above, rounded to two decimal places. 4.37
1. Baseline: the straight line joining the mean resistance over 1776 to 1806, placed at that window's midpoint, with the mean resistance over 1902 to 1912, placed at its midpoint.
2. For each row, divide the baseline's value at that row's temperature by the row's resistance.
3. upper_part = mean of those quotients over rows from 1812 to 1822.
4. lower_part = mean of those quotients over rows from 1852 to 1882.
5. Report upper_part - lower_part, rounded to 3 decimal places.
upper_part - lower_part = 0.020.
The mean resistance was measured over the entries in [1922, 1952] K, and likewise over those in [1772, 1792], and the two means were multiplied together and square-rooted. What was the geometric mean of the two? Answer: 76.4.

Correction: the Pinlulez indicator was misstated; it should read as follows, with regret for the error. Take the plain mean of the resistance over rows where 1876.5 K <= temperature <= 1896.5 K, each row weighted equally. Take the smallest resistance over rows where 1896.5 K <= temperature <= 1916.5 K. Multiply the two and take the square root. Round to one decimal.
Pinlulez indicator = 73.2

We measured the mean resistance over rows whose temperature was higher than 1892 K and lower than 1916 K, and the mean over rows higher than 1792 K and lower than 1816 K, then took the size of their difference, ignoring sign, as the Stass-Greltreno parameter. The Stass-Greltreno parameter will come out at 4.4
